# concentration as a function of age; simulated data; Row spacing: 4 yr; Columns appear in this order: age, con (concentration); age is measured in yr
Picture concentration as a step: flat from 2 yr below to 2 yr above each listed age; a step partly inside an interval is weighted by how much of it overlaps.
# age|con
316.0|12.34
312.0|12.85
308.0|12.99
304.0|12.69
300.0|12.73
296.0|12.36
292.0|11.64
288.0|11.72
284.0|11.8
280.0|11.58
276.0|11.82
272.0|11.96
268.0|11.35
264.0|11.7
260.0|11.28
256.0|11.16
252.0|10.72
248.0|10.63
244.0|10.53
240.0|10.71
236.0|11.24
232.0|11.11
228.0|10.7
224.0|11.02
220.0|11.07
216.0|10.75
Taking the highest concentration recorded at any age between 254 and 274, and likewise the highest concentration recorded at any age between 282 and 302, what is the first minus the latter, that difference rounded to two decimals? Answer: -0.77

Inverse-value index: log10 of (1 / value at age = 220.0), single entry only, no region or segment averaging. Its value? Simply -1.04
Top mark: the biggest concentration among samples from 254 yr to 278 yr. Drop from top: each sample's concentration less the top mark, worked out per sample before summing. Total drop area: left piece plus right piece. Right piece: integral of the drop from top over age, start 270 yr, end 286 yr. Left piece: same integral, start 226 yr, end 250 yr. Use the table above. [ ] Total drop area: -30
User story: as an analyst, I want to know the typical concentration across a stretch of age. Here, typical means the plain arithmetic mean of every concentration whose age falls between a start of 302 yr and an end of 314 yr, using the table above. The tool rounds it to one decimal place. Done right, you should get 12.8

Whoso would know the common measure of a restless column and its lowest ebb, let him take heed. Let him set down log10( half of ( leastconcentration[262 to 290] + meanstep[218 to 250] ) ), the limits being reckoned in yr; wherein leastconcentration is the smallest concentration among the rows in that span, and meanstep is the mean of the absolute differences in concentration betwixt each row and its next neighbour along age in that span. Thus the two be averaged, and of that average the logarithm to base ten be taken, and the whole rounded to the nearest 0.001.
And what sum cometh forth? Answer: 0.763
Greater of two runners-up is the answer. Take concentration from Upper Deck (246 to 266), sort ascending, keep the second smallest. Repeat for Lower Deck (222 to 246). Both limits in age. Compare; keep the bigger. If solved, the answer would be 10.7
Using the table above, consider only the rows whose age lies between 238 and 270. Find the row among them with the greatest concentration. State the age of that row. 264.0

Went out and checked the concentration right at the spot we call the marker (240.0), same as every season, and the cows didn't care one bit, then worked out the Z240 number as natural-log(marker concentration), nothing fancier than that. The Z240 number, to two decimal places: 2.37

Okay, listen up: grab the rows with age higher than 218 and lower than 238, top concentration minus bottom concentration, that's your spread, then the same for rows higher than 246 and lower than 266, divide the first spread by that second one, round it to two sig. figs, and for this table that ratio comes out 0.50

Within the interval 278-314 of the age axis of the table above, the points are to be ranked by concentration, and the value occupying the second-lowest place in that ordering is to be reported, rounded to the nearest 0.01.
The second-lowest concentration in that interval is 11.64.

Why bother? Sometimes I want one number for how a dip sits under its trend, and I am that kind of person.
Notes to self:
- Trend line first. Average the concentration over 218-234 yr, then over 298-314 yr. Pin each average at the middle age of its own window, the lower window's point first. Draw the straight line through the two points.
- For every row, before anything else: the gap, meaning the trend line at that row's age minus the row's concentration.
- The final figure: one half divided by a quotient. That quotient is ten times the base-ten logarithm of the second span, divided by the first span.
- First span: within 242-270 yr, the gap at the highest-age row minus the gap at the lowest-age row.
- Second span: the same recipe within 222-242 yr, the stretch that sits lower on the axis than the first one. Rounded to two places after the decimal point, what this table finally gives 0.08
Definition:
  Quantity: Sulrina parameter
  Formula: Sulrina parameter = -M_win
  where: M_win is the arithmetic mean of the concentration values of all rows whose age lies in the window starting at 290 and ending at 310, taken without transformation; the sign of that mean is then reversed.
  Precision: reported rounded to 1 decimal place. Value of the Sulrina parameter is -12.5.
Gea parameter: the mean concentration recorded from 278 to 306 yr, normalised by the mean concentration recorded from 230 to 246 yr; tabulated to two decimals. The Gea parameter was 1.11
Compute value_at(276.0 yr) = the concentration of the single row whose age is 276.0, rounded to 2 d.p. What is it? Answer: 11.82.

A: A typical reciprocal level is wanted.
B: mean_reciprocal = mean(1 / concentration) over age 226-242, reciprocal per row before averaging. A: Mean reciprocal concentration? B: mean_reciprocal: 0.091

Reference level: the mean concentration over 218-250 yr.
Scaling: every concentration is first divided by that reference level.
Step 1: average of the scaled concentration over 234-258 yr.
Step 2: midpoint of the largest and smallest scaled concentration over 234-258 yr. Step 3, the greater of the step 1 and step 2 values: 1.00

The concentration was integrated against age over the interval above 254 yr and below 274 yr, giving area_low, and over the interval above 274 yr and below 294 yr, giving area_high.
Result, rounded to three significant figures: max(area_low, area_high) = 234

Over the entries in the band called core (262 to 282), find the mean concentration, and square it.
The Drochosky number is 136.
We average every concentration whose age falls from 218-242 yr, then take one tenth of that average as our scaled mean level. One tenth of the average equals 1.10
